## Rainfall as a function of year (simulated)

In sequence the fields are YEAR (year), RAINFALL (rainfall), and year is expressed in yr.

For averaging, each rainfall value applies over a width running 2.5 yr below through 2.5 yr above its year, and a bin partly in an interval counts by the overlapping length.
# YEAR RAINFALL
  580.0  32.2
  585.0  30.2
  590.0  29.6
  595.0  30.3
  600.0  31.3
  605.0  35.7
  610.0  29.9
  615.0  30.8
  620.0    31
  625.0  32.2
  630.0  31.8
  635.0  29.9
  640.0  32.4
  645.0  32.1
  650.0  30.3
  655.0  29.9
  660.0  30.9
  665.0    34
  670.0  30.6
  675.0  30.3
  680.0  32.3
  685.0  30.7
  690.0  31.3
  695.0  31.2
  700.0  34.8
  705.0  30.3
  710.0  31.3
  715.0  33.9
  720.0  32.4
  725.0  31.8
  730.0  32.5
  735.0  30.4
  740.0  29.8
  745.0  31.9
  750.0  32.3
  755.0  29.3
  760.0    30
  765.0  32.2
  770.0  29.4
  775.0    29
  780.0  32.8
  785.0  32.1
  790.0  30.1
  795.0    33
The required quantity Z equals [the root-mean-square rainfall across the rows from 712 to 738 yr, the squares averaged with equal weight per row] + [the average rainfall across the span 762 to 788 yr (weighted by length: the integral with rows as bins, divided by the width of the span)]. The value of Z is 63.3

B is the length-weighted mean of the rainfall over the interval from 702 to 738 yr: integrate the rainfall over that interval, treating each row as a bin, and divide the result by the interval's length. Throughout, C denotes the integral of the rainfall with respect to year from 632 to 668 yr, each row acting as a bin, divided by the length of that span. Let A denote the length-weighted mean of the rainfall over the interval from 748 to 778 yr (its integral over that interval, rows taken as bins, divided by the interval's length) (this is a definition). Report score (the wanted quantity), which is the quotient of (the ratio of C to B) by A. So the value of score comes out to 0.0324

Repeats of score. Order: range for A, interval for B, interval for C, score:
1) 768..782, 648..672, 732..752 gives 0.0329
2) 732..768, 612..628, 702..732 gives 0.0332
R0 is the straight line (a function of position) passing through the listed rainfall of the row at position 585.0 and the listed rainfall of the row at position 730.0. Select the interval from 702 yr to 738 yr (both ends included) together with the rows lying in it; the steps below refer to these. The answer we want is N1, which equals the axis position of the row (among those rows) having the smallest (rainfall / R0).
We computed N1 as 735.0 yr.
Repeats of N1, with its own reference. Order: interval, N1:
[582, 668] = 655.0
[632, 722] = 705.0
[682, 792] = 775.0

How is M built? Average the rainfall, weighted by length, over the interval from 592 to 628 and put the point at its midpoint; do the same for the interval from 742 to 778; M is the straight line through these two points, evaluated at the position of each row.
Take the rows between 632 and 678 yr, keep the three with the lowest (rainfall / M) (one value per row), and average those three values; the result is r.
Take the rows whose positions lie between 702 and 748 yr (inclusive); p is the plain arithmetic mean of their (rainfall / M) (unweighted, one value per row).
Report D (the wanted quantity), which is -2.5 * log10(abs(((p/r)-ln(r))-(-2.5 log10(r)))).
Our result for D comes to -0.07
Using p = 1.02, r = 0.958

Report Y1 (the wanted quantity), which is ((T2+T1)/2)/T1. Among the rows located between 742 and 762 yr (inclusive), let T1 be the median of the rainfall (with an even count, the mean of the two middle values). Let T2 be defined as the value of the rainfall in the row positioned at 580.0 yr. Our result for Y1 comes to 1.020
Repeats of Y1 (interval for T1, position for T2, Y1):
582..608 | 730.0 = 1.036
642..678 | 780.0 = 1.036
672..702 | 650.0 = 0.985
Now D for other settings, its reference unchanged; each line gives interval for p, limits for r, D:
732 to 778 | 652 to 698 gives -0.02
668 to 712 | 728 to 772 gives -0.05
